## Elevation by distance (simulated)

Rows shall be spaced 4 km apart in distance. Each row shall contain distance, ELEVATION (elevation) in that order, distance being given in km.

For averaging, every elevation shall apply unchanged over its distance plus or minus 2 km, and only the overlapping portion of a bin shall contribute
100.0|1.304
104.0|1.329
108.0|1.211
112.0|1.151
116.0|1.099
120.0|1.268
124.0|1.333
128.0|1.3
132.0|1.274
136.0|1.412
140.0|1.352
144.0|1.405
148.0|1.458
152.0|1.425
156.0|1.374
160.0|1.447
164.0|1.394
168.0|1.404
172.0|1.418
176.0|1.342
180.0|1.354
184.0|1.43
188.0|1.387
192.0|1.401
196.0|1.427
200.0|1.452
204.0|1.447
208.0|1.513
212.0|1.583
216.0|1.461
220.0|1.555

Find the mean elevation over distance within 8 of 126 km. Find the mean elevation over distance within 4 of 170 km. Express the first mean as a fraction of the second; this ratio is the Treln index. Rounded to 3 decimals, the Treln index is 0.917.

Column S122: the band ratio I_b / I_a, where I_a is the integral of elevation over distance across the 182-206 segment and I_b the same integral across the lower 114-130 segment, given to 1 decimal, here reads 0.6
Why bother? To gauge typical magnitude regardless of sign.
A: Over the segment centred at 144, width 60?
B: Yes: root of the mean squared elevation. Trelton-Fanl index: 1.36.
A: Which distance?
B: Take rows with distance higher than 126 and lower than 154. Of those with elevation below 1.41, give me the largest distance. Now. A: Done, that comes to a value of 144.0 km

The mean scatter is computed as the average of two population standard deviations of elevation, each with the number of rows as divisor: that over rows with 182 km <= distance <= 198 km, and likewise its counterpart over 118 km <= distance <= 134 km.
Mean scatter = 0.022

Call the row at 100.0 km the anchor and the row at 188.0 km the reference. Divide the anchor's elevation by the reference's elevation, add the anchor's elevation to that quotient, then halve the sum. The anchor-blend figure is 1.12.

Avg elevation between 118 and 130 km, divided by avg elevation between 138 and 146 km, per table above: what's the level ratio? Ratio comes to 0.94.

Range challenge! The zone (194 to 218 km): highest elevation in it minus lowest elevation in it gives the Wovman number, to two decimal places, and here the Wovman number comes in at 0.16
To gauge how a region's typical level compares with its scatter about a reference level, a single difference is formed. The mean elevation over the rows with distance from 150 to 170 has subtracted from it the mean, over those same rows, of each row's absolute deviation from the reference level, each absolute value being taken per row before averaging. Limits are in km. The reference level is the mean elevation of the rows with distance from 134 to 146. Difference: 1.38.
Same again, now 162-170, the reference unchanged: 1.39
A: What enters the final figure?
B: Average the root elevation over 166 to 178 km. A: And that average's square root 1.09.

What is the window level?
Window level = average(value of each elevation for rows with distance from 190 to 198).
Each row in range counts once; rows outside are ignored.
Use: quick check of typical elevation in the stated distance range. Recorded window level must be 1.41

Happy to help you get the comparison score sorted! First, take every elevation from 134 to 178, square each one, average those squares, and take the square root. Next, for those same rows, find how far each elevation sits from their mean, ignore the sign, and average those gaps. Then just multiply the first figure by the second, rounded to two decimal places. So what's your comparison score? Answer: 0.04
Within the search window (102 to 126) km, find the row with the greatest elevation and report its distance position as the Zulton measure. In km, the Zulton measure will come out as 124.0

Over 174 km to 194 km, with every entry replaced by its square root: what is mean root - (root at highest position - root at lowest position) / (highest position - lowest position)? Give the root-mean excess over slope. 1.17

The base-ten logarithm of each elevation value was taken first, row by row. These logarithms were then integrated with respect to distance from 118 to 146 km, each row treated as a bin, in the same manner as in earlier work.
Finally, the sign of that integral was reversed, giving -4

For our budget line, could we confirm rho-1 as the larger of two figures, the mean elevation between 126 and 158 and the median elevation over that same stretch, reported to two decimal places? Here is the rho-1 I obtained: 1.39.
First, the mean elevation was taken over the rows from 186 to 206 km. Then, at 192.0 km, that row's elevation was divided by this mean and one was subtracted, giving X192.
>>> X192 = -0.02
